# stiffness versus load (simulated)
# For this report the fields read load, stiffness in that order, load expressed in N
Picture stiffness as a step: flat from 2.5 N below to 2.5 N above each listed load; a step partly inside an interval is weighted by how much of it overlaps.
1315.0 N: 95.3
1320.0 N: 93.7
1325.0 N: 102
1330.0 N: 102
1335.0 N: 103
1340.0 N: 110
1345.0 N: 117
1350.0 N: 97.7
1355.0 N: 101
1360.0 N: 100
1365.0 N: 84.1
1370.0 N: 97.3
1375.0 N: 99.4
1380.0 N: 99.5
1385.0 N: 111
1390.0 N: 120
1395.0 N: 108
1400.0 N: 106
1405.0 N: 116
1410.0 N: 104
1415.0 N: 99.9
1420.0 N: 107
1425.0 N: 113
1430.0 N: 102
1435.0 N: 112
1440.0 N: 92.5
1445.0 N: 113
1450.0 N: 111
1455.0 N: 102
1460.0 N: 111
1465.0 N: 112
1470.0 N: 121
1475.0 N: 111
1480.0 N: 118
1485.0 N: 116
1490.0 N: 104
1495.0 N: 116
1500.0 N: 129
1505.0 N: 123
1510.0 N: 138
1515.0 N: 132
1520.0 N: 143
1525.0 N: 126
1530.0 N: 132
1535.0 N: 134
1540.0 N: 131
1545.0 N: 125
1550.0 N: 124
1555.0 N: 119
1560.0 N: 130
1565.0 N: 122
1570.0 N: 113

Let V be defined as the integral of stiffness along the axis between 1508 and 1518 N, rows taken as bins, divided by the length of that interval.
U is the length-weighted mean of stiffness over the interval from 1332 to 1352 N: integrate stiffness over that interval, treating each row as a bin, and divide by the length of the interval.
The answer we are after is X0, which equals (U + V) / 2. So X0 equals 121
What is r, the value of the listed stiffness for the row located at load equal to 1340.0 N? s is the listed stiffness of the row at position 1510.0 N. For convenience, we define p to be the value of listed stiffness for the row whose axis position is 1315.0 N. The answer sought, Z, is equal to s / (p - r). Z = -9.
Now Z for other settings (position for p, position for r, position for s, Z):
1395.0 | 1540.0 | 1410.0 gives -5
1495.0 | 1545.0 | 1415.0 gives -11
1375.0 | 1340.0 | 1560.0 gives -12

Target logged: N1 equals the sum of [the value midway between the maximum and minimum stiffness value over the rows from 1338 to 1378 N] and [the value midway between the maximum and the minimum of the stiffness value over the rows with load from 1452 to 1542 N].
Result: 223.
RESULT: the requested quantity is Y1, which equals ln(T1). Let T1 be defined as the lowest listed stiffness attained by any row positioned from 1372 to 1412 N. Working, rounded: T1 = 99.4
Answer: 4.60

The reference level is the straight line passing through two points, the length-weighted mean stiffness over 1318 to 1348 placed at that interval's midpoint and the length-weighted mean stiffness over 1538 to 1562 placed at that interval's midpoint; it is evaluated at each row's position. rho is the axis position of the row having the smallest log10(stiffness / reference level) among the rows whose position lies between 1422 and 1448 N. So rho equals 1440.0 N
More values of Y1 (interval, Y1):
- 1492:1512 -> 4.75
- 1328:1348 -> 4.62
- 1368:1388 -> 4.58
